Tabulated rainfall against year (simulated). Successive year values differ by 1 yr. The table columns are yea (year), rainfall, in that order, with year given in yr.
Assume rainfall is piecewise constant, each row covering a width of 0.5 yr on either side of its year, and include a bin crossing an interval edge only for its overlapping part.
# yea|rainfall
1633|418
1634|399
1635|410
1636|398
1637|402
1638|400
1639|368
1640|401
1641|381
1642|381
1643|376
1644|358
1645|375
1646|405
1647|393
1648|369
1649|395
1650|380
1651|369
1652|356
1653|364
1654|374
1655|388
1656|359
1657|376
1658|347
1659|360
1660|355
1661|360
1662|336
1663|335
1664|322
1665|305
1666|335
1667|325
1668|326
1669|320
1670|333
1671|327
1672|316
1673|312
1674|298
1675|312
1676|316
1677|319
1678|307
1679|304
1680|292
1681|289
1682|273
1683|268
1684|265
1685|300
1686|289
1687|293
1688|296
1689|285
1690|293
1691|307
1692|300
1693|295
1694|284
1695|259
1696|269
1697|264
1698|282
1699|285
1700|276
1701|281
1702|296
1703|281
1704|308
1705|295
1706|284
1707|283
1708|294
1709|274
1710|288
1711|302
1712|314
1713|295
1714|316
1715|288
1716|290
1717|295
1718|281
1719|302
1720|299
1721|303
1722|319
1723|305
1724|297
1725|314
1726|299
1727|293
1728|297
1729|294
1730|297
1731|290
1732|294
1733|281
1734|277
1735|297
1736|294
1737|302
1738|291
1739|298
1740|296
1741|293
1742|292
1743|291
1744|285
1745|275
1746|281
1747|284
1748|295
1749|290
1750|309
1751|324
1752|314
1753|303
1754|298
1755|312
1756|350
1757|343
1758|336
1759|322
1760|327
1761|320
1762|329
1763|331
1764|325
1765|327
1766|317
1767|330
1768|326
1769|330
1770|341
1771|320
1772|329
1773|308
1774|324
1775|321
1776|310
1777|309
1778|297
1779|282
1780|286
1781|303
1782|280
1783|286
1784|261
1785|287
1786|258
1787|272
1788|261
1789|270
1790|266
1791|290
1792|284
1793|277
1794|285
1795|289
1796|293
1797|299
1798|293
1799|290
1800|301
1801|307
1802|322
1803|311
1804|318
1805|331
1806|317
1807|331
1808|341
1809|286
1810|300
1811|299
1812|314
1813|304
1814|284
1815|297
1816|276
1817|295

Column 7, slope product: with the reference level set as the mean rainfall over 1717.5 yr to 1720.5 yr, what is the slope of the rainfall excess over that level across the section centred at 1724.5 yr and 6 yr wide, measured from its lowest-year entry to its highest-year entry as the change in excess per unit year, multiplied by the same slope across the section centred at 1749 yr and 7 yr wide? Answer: -29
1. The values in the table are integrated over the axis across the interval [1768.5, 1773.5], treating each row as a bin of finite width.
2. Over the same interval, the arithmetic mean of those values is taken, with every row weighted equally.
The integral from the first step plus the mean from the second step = 1954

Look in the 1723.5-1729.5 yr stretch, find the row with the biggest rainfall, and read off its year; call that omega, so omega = 1725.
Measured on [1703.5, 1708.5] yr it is 1704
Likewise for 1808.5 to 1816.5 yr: 1812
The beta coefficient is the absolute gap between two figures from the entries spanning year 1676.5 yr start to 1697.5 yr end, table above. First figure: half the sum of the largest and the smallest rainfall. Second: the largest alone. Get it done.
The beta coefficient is 30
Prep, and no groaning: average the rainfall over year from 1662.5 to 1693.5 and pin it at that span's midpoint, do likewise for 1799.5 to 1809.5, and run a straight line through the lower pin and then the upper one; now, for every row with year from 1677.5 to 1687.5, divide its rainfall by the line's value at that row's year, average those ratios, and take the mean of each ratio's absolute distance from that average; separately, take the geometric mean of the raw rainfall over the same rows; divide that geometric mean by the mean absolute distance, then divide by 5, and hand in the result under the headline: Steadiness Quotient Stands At 1512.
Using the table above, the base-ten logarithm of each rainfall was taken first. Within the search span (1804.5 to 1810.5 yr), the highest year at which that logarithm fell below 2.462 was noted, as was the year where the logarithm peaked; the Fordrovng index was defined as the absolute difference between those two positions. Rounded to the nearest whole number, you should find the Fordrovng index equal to 1 yr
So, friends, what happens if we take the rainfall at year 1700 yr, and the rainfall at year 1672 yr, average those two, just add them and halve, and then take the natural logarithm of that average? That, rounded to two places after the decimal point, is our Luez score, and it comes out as 5.69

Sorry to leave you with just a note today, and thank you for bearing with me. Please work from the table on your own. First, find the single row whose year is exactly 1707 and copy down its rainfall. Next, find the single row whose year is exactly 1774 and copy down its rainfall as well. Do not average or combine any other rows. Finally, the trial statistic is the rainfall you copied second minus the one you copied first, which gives 41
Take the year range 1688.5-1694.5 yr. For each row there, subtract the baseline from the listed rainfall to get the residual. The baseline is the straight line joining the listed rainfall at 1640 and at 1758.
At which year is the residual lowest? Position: 1689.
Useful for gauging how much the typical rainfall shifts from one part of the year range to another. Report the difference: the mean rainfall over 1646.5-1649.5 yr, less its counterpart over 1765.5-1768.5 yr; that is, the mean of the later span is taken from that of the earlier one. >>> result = 61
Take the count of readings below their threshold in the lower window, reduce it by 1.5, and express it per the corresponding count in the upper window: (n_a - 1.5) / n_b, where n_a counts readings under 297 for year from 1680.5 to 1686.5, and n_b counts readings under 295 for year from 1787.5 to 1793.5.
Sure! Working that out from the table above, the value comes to 0.58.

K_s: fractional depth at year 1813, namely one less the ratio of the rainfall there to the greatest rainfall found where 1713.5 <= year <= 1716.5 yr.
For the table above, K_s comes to 0.038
